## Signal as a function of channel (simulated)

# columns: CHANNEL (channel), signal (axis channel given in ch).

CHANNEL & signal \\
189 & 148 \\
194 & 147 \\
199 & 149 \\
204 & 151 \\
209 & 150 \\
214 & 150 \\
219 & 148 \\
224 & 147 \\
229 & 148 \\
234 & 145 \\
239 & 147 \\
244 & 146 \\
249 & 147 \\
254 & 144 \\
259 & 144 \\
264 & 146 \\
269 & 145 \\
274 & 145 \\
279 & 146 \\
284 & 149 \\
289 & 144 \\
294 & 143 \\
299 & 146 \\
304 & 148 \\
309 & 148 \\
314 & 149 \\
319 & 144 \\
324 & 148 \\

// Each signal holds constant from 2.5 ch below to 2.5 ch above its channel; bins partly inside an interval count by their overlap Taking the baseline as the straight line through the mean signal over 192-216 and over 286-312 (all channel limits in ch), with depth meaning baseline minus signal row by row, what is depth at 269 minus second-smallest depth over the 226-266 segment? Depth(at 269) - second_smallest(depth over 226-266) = 1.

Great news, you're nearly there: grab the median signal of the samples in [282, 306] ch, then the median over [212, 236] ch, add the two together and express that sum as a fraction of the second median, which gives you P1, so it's 1.99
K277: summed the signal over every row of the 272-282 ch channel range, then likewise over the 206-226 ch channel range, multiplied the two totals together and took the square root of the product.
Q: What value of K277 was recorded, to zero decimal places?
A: 416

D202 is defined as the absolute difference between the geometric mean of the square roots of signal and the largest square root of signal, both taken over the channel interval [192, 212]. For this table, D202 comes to 0.0717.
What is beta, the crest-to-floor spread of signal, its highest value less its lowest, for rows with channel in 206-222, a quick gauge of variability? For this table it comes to 2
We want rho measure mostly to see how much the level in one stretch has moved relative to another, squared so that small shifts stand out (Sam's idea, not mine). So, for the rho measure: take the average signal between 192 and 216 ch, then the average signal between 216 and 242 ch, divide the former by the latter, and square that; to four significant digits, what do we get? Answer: 1.033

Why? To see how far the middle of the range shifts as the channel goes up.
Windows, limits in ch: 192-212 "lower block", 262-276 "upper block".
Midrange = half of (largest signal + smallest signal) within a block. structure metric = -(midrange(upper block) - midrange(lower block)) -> 3.50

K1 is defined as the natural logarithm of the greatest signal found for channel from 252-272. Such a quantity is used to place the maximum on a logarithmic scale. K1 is 4.98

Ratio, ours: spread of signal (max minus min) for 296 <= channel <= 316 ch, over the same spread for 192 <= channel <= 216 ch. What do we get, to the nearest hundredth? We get 0.75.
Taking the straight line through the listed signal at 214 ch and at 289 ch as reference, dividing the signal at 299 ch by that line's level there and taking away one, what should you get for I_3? 0.020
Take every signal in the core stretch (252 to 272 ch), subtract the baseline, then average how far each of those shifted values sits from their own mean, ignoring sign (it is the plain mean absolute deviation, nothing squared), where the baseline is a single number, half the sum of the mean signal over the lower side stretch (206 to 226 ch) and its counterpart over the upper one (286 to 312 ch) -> 0.75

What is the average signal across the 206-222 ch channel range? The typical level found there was 149.3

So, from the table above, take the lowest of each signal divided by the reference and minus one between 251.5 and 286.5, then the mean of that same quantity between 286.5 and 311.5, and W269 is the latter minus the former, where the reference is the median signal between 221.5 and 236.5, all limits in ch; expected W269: 0.012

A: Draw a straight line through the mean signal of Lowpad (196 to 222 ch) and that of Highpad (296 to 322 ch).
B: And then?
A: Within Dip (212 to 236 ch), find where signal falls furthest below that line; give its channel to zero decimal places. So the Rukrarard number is 234 ch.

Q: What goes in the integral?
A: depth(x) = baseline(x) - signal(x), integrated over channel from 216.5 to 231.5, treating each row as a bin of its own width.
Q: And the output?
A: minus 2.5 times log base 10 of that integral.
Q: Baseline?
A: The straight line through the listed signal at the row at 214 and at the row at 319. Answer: -3.6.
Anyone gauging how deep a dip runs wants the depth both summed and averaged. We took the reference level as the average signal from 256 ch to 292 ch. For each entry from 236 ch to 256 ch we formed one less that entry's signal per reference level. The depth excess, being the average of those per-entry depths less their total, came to 0.01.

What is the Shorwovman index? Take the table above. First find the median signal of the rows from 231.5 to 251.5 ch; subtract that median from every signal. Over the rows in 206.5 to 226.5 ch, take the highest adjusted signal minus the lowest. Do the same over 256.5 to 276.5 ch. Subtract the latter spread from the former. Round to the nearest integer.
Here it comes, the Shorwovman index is 1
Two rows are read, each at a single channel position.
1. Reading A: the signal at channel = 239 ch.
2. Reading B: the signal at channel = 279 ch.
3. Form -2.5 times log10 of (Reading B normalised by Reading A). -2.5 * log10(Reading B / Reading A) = 0.007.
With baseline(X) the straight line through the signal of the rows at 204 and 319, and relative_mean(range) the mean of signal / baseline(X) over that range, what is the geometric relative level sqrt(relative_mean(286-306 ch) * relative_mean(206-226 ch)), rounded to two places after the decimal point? 0.99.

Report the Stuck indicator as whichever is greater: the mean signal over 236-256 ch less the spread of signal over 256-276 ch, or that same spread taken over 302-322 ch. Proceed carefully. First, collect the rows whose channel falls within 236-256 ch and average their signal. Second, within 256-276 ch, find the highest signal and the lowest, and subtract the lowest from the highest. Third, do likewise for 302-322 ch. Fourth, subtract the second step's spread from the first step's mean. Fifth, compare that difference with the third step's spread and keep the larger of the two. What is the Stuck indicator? 144.0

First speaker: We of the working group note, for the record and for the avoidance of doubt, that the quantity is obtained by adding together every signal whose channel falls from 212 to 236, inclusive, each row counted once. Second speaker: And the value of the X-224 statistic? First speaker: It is 738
